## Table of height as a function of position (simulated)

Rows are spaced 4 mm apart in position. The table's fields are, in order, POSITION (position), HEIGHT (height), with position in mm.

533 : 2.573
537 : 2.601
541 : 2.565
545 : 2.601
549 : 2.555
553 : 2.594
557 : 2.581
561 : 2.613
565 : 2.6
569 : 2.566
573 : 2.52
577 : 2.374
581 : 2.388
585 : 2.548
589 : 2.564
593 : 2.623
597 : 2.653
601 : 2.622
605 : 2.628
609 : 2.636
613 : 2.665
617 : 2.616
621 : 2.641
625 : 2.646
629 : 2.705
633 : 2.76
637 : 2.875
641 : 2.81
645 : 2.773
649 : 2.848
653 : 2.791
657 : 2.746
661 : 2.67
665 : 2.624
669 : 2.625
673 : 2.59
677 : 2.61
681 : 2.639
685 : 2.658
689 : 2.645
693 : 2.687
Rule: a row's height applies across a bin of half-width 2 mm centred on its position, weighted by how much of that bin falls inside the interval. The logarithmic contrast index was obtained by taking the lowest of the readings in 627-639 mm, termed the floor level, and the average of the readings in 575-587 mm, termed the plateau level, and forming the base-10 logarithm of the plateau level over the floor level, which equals -0.045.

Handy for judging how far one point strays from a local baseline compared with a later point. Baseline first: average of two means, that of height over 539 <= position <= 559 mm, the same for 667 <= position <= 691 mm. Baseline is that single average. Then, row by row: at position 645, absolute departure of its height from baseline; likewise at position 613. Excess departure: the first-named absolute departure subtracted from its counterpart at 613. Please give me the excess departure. -0.11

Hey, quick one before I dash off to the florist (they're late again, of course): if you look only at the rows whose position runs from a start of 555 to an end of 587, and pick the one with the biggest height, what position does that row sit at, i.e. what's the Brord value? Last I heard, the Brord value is 561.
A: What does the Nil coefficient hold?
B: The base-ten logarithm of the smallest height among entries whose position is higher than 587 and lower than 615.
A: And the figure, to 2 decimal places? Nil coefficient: 0.41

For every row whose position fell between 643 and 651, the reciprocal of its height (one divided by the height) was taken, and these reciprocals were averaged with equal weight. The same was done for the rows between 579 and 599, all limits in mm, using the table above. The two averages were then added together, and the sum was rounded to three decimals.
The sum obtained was 0.748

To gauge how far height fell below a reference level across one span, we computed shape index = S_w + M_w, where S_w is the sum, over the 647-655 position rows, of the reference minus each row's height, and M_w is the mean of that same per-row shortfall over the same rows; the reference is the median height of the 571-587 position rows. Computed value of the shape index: -1.1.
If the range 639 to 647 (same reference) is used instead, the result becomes -1.0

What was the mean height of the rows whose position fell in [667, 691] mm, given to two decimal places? 2.63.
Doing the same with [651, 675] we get 2.67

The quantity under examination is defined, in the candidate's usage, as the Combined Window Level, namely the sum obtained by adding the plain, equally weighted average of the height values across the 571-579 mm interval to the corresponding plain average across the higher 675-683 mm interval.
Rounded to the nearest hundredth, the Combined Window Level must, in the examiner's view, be 5.07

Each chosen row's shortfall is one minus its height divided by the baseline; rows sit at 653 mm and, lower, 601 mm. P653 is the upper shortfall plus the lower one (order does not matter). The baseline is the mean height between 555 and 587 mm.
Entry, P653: -0.14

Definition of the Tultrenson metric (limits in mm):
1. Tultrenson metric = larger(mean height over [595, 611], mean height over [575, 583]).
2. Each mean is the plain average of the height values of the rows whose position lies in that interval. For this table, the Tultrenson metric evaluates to 2.63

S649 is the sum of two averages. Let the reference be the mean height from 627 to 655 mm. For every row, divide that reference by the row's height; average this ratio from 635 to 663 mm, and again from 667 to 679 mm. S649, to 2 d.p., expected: 2.07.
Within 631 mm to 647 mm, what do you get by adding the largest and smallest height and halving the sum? 2.82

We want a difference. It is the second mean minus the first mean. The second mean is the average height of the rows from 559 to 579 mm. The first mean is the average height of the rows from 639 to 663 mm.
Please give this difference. -0.24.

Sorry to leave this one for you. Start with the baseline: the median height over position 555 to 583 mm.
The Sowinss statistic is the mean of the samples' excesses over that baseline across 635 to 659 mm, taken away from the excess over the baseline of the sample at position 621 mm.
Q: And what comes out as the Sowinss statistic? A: -0.17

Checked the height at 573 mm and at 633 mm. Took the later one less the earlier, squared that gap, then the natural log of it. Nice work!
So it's -2.9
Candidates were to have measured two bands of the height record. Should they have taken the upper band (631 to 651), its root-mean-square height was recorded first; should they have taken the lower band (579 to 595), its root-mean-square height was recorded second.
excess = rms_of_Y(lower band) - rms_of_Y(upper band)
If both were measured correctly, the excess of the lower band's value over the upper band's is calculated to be -0.28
